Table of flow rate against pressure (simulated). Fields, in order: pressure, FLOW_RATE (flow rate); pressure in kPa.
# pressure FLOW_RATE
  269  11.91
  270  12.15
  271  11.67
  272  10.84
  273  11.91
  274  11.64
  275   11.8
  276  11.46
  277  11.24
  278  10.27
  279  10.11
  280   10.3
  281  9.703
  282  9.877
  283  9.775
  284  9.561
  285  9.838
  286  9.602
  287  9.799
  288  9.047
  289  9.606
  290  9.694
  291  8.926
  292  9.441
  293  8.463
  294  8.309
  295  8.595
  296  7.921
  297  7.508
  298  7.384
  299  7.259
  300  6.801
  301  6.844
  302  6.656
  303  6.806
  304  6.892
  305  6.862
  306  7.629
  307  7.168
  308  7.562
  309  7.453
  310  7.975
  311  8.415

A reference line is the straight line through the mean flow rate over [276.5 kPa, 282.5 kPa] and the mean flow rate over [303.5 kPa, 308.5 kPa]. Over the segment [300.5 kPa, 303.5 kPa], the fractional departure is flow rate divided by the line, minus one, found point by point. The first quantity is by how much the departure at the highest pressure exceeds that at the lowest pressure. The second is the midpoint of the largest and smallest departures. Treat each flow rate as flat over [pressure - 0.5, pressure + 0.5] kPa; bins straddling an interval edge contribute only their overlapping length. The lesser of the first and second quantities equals -0.12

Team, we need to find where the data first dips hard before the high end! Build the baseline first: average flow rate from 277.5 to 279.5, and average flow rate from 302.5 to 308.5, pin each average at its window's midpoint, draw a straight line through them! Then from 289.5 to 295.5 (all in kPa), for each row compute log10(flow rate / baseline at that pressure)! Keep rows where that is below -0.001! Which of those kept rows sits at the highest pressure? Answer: 294 kPa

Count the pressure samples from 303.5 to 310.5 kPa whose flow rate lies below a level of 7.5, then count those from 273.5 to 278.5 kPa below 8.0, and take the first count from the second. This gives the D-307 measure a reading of -4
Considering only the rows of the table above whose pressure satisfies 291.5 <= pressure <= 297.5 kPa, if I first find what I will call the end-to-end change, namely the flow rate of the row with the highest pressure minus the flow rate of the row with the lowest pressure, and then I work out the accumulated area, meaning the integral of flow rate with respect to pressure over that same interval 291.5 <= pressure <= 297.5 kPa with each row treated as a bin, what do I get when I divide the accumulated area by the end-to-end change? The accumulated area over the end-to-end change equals -26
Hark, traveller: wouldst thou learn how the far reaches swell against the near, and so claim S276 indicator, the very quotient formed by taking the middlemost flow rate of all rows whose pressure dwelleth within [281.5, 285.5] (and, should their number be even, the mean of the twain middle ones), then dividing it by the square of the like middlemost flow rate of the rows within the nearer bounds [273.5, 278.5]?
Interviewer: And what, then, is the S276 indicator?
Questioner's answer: 0.075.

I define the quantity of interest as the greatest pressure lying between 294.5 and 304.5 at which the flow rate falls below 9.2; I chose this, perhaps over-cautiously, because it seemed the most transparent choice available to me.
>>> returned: 304 kPa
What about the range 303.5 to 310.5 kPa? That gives 310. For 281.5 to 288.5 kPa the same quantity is 288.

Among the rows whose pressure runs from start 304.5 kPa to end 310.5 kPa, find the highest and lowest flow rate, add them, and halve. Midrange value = 7.4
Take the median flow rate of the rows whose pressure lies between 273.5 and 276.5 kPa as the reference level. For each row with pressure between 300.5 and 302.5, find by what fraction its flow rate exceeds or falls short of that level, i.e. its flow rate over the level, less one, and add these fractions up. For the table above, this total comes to -0.8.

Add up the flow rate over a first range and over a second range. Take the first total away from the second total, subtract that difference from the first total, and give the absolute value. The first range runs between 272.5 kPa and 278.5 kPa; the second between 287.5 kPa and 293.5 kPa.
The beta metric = 81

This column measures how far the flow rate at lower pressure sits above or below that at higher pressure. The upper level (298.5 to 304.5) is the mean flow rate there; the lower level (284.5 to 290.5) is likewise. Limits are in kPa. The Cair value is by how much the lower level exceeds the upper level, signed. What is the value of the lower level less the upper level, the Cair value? 3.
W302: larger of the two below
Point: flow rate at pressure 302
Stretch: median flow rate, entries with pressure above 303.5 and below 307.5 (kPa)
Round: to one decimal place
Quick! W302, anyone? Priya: 7.0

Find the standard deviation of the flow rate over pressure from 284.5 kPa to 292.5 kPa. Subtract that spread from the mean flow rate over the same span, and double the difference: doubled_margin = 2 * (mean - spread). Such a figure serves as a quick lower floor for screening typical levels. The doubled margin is 18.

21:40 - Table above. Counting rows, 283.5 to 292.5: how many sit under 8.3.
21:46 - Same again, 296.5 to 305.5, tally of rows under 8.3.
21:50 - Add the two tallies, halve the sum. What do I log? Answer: 4.5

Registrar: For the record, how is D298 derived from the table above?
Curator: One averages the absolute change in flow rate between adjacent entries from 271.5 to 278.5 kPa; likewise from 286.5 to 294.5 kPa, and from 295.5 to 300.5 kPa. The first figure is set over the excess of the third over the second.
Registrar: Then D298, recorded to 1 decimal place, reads -1.9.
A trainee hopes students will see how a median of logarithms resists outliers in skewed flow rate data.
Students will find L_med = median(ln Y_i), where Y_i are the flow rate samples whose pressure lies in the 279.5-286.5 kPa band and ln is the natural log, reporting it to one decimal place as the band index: 2.3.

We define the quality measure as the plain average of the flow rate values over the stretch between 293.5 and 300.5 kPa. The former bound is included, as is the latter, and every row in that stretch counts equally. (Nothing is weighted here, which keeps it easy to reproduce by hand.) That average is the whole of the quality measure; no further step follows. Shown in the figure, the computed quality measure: 7.7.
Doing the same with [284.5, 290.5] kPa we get 9.6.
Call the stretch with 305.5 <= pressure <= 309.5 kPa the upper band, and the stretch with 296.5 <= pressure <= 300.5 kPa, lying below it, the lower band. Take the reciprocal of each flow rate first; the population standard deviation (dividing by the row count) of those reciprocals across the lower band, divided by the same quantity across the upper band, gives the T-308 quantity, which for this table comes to 1.6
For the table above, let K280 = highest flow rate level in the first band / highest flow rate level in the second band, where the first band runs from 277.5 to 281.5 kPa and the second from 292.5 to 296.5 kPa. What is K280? 1.20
